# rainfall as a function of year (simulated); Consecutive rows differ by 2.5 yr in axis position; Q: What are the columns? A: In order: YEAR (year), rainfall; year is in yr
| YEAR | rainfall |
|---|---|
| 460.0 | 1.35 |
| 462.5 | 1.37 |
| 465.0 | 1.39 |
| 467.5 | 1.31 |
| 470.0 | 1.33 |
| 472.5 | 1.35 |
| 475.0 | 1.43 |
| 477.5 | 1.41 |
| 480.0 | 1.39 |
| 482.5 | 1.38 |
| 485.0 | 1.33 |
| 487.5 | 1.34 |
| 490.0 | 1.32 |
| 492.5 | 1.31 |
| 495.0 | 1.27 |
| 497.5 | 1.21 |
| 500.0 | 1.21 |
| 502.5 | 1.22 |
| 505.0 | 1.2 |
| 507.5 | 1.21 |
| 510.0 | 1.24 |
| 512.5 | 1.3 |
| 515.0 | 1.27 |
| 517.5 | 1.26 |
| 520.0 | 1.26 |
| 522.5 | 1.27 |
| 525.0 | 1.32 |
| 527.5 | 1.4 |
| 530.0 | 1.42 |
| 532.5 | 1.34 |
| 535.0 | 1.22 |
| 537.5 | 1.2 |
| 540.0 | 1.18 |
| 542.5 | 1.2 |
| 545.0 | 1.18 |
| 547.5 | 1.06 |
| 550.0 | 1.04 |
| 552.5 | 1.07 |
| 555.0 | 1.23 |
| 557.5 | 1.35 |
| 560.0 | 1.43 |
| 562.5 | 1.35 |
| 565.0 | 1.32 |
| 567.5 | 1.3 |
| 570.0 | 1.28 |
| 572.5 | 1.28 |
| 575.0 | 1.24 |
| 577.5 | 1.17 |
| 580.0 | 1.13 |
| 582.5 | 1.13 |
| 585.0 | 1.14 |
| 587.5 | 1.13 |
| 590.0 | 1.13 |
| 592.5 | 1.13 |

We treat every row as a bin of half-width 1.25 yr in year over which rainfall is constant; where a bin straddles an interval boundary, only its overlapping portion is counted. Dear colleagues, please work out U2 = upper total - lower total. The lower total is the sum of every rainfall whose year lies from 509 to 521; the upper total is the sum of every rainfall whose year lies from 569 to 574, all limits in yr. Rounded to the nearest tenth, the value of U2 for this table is -3.8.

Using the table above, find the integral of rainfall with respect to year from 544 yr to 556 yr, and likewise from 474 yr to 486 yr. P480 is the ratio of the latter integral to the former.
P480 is 1.2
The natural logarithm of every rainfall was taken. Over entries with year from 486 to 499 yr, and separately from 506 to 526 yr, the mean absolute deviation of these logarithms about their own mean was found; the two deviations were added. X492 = 0.050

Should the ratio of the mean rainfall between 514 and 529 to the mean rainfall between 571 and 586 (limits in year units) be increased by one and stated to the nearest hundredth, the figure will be 2.10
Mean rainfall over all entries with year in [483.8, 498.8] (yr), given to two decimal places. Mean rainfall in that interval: 1.30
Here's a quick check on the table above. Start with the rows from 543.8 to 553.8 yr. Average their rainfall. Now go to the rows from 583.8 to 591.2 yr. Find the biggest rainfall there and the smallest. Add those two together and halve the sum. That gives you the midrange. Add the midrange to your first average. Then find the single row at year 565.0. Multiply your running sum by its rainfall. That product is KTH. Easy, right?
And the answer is 2.93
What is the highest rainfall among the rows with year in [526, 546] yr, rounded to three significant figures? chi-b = 1.42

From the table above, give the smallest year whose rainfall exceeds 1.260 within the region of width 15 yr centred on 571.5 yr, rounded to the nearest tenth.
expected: 565.0 yr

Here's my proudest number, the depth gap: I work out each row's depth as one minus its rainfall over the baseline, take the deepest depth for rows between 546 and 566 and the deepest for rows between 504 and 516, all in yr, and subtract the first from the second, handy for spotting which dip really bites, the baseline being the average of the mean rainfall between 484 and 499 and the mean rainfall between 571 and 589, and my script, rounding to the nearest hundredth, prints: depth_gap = -0.13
